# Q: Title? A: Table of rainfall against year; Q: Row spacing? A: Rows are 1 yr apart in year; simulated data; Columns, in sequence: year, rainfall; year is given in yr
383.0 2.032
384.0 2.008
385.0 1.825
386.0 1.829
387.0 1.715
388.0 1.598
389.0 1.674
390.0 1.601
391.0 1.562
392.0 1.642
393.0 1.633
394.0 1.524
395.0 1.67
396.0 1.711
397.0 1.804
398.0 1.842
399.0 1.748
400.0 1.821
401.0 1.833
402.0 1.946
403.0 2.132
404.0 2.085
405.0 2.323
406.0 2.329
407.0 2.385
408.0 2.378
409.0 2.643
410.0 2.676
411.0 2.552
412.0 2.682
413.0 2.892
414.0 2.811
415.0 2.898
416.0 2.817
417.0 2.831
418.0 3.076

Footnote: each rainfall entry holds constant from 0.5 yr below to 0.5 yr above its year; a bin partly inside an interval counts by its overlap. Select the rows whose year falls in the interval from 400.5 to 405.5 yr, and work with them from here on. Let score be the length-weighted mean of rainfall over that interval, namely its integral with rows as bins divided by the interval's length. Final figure 2.1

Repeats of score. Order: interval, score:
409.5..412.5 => 2.6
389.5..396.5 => 1.6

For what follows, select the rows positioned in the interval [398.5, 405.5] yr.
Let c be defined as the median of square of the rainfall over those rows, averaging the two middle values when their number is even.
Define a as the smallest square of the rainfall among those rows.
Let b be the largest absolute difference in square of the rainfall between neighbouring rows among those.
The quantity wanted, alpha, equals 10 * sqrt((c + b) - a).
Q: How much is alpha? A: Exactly 13.3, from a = 3.1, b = 1.05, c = 3.8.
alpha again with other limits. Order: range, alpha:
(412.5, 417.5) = 7.8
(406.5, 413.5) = 16.3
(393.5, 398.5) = 10.4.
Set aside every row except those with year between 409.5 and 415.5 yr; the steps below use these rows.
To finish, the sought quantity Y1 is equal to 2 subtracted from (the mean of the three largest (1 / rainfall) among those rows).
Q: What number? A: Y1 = -1.62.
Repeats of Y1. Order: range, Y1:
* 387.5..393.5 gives -1.37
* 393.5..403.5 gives -1.39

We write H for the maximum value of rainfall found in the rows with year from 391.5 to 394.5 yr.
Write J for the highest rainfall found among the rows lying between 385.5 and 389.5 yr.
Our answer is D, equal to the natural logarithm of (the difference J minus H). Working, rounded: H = 1.642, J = 1.829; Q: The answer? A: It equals -1.68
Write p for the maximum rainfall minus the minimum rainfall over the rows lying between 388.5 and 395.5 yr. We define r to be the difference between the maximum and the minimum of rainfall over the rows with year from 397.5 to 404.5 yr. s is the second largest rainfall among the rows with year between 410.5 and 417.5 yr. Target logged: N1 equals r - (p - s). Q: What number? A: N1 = 3.13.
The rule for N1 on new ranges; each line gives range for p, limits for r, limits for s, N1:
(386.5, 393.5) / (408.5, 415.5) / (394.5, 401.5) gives 2.03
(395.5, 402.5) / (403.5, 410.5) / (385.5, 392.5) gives 2.07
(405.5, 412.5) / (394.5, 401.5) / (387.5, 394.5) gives 1.46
